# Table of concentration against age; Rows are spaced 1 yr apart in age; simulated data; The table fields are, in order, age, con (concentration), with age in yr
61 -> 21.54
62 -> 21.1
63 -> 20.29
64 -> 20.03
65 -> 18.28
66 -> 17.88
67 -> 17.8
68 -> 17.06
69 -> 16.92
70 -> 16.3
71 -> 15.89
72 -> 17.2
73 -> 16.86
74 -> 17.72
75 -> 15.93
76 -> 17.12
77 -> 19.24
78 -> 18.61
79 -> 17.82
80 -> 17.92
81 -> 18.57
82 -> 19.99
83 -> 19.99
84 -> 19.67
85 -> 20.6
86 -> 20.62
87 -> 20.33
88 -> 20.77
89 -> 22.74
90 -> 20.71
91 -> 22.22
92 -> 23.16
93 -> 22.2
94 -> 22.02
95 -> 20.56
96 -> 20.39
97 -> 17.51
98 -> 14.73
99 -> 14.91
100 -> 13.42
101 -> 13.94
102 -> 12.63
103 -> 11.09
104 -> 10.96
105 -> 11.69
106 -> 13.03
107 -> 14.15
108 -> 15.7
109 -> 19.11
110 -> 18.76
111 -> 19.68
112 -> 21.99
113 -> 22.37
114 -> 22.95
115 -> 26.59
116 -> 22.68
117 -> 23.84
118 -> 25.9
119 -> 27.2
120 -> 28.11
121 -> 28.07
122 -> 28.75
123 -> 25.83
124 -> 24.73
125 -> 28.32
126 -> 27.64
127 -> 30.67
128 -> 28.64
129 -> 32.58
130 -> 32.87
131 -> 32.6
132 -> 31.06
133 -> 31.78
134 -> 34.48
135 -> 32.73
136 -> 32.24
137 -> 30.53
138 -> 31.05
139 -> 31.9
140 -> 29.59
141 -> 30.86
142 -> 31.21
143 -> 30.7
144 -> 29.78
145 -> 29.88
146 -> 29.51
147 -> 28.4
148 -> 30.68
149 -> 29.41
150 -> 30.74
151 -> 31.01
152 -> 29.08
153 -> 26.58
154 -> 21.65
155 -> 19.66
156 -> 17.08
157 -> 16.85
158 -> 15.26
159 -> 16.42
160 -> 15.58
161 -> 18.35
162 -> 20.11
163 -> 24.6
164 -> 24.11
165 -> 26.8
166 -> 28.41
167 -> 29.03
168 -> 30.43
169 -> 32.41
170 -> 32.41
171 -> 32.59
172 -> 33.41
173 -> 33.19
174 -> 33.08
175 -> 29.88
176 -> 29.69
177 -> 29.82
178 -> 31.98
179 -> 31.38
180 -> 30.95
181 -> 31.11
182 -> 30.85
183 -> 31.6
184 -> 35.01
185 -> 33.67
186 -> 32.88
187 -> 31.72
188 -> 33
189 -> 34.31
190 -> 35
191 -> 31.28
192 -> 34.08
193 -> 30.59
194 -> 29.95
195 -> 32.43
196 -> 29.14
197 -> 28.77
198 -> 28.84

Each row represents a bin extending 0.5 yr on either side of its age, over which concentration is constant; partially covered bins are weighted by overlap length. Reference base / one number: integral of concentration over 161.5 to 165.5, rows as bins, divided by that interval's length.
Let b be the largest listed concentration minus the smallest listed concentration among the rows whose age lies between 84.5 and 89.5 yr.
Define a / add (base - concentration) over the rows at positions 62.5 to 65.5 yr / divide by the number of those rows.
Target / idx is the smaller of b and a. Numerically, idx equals 2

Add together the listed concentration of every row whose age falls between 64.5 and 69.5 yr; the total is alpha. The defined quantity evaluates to 88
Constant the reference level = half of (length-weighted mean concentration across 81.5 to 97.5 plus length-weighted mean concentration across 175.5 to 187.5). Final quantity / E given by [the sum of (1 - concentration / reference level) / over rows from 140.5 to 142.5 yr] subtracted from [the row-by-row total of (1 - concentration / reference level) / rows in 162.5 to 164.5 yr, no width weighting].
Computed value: 0.51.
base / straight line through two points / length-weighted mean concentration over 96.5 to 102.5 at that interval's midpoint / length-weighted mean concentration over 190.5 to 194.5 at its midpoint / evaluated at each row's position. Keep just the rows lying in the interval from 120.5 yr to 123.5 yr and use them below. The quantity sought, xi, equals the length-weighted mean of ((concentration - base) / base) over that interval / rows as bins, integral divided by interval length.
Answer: 0.5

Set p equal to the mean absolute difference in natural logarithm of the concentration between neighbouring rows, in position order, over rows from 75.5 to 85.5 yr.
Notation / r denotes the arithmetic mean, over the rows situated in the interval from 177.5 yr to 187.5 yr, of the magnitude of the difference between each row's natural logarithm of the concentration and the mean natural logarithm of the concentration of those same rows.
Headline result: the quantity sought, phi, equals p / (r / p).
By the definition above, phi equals 0.053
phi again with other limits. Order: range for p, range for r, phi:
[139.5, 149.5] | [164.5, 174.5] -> 0.014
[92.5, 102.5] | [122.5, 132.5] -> 0.065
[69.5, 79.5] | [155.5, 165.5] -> 0.021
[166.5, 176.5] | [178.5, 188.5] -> 0.024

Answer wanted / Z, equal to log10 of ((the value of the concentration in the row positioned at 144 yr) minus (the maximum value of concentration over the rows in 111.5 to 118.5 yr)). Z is 0.50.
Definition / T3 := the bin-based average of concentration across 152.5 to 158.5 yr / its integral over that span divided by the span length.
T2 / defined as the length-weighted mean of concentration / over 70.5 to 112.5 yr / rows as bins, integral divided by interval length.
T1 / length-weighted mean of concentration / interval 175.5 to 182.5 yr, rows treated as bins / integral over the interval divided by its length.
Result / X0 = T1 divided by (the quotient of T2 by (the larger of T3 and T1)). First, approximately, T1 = 31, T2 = 17.9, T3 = 20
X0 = 53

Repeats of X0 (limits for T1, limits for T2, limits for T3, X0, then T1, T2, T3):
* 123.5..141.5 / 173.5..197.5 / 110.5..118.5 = 30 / 31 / 31.8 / 23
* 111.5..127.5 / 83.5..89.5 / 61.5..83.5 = 32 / 26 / 20.8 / 18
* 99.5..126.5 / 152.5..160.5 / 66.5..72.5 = 23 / 21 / 18.6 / 17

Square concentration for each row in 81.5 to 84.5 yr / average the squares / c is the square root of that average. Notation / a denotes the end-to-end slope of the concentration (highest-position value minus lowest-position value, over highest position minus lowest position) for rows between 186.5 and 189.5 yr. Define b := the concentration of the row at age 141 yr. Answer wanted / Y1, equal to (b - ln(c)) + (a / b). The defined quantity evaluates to 28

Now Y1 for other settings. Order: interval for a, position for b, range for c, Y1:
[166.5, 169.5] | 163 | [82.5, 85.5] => 22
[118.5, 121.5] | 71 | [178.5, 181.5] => 12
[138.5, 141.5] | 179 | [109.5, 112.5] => 28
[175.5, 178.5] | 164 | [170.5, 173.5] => 21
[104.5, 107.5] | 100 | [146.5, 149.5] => 10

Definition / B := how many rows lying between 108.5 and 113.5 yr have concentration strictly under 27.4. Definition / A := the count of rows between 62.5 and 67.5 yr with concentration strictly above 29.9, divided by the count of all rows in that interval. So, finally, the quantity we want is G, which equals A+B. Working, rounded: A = 0.0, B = 5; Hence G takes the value 5.0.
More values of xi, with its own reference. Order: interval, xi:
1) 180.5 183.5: 0.1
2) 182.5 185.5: 0.1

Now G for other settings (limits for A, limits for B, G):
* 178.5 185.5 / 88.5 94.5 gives 7.0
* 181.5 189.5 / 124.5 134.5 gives 1.0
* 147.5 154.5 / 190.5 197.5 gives 0.4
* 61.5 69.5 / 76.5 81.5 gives 5.0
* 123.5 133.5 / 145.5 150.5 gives 0.6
